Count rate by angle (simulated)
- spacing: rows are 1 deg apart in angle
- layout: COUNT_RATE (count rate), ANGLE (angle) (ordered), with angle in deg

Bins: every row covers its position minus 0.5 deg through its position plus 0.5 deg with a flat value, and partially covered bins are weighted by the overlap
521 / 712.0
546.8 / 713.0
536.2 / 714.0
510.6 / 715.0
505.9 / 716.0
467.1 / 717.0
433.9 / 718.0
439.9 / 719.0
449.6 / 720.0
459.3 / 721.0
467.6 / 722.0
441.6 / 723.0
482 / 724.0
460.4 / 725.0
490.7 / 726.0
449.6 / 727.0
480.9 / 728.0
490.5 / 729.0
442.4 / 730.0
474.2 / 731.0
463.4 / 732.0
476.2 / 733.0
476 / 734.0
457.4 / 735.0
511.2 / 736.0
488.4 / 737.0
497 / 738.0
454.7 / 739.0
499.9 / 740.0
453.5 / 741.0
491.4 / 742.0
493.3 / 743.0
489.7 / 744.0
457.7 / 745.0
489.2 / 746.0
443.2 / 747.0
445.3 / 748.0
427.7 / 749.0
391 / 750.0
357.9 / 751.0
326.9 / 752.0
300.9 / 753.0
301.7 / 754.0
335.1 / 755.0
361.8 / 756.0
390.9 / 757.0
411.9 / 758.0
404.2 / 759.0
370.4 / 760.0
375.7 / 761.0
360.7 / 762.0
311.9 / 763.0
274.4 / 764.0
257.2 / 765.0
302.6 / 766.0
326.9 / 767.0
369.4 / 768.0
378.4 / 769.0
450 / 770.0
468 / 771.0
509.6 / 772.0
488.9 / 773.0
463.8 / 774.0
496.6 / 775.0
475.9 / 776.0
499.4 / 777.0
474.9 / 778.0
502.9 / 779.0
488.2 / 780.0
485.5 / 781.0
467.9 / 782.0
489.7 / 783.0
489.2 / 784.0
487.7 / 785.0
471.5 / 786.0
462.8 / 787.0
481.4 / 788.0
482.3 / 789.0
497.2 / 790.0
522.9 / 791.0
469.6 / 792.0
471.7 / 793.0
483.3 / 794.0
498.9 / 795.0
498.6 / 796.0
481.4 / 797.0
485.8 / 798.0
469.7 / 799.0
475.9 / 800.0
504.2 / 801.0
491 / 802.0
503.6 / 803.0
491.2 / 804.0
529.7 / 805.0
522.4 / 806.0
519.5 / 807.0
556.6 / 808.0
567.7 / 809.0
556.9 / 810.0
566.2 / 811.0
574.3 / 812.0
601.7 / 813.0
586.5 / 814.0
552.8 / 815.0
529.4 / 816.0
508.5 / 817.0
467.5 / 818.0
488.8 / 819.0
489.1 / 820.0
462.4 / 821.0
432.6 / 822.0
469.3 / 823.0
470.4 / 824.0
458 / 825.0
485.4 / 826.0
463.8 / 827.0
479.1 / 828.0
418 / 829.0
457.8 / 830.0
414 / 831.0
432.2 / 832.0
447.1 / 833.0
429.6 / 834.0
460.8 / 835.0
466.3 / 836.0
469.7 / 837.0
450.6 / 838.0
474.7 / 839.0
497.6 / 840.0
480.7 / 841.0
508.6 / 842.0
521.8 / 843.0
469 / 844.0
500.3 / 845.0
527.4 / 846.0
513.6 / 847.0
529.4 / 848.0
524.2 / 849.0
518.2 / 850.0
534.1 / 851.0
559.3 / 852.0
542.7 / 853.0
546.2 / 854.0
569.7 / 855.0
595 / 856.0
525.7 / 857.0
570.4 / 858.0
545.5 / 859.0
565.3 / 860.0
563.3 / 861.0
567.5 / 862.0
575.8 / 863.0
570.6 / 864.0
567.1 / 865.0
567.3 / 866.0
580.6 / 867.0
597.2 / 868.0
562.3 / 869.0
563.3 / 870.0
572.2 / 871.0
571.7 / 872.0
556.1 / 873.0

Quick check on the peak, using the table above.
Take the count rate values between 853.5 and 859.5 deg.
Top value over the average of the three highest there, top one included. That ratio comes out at 1.03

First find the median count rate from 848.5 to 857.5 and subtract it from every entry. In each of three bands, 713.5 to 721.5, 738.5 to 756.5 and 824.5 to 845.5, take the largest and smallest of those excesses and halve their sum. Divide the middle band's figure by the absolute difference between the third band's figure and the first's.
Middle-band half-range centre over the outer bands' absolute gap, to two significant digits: -8.3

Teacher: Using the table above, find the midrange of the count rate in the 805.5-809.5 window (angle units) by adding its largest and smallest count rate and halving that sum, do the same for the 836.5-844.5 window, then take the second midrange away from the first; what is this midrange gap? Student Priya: 57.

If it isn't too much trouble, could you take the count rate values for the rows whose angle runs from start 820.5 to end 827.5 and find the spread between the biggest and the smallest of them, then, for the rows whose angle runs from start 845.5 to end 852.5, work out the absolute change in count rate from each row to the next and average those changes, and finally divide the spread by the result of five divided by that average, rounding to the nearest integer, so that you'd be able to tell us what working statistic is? 144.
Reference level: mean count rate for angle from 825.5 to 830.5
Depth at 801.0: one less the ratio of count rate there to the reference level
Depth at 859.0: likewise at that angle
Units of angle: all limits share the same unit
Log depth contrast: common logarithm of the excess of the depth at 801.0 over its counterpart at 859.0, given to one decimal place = -1.0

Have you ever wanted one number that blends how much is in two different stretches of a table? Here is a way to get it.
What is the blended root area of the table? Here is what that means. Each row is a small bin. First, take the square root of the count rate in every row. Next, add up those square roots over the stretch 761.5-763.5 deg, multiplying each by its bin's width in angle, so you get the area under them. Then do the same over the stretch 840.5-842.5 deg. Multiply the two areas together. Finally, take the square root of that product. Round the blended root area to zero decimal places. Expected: 40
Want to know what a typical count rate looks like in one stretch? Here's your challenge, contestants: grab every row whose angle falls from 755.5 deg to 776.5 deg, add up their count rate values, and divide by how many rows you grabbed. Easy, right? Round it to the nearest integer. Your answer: 393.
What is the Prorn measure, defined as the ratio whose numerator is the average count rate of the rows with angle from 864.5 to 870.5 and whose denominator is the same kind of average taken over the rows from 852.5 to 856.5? 1.02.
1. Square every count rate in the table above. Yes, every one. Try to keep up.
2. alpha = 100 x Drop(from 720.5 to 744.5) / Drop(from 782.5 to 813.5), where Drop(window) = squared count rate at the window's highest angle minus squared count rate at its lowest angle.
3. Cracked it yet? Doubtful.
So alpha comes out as 24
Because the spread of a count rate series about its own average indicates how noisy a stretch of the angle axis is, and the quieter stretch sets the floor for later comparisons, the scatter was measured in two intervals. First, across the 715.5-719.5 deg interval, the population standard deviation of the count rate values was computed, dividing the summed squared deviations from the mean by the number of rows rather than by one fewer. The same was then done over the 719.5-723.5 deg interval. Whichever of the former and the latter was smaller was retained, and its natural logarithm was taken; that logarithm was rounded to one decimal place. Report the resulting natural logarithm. 2.3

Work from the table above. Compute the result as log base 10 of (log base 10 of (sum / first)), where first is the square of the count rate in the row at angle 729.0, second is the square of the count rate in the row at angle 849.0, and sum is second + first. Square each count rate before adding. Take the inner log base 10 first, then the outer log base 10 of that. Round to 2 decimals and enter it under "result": -0.48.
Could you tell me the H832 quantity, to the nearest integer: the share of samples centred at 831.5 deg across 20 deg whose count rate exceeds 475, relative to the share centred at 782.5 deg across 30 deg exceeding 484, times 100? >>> 43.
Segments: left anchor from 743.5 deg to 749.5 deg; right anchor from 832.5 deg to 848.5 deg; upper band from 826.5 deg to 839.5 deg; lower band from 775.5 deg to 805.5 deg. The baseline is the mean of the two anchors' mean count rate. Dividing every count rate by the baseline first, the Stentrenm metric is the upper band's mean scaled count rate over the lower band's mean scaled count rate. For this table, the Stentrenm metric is 0.92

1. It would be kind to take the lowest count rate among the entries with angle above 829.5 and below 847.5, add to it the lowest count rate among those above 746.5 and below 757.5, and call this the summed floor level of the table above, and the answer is 715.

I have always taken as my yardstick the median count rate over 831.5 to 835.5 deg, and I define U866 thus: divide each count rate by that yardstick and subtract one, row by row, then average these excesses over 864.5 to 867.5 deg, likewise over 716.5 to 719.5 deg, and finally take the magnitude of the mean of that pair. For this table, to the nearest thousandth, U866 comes 0.158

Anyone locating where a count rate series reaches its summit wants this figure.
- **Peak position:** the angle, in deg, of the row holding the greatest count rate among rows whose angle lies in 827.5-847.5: 846.0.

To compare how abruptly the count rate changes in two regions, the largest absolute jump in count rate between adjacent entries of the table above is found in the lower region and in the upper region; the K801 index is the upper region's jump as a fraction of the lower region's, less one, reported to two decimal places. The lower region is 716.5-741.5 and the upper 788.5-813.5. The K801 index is -0.01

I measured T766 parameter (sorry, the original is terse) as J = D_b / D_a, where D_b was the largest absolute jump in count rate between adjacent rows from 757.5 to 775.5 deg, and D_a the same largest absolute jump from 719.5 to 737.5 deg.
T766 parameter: 1.3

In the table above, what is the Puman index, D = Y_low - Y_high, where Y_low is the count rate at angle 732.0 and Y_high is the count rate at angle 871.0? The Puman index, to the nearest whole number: -109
